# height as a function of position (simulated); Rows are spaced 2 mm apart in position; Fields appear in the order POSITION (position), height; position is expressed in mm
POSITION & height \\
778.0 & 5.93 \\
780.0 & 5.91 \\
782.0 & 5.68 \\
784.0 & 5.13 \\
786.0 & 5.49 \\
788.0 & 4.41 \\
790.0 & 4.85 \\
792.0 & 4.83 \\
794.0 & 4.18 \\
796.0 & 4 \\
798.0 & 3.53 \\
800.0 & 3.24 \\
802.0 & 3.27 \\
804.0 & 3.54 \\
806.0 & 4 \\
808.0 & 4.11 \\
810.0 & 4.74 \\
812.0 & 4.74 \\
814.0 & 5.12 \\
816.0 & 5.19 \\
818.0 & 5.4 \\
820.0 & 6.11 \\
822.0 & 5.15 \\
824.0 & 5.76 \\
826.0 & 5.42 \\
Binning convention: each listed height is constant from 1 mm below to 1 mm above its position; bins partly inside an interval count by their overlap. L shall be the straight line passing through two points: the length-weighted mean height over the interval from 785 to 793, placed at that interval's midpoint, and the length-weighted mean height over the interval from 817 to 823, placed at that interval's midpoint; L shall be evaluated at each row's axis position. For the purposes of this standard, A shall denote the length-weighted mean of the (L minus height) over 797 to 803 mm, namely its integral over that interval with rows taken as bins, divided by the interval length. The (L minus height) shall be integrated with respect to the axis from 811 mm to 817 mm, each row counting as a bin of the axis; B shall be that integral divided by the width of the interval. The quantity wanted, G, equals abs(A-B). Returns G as 1.4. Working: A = 1.8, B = 0.4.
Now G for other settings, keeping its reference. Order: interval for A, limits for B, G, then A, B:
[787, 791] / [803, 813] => 0.8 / 0.3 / 1.1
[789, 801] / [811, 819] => 0.6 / 0.9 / 0.3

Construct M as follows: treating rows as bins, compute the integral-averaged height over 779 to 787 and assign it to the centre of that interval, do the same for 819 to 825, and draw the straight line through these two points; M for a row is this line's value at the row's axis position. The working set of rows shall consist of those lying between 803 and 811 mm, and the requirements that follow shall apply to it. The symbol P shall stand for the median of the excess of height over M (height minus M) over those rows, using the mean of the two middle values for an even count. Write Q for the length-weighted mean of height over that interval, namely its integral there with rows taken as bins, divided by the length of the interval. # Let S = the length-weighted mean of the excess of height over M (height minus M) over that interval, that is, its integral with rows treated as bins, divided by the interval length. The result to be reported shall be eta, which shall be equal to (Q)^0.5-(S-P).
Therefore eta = 1.98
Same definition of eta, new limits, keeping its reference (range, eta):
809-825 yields 2.18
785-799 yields 2.07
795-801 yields 1.83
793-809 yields 1.96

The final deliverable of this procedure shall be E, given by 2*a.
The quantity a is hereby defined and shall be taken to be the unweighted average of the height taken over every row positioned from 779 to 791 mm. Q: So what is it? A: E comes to 10.5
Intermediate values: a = 5.2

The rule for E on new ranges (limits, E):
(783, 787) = 10.6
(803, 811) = 8.2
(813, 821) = 10.9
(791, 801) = 7.9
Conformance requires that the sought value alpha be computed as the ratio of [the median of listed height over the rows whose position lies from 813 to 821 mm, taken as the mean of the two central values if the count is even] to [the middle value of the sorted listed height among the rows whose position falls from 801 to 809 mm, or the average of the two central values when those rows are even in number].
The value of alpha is 1.4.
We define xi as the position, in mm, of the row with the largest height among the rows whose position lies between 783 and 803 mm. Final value 786.0 mm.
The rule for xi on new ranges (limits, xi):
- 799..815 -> 814.0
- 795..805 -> 796.0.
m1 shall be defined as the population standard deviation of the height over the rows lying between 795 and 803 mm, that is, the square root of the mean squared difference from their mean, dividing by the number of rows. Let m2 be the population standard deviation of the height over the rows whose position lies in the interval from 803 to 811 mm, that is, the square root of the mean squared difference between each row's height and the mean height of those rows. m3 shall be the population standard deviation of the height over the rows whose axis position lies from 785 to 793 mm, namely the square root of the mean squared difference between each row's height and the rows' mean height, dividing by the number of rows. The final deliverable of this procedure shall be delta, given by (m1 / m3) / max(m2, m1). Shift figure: 1.8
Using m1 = 0.30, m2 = 0.43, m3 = 0.39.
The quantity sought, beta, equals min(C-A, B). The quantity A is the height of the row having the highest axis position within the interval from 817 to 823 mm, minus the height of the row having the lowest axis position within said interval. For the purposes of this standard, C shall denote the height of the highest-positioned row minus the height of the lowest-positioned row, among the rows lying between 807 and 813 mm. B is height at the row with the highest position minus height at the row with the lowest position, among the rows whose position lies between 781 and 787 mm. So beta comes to -0.2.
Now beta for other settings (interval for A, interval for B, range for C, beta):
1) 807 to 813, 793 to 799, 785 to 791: -1.3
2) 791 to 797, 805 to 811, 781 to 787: 0.6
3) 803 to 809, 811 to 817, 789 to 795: -1.2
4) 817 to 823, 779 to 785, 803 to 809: -0.8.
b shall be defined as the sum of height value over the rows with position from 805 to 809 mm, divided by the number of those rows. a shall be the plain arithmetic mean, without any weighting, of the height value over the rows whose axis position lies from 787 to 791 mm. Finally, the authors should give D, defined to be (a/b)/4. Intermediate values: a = 4.6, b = 4.1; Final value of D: 0.29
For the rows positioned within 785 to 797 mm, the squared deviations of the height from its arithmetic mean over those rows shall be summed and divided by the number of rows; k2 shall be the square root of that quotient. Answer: 0.50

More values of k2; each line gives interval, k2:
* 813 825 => 0.37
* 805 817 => 0.46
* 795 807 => 0.31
